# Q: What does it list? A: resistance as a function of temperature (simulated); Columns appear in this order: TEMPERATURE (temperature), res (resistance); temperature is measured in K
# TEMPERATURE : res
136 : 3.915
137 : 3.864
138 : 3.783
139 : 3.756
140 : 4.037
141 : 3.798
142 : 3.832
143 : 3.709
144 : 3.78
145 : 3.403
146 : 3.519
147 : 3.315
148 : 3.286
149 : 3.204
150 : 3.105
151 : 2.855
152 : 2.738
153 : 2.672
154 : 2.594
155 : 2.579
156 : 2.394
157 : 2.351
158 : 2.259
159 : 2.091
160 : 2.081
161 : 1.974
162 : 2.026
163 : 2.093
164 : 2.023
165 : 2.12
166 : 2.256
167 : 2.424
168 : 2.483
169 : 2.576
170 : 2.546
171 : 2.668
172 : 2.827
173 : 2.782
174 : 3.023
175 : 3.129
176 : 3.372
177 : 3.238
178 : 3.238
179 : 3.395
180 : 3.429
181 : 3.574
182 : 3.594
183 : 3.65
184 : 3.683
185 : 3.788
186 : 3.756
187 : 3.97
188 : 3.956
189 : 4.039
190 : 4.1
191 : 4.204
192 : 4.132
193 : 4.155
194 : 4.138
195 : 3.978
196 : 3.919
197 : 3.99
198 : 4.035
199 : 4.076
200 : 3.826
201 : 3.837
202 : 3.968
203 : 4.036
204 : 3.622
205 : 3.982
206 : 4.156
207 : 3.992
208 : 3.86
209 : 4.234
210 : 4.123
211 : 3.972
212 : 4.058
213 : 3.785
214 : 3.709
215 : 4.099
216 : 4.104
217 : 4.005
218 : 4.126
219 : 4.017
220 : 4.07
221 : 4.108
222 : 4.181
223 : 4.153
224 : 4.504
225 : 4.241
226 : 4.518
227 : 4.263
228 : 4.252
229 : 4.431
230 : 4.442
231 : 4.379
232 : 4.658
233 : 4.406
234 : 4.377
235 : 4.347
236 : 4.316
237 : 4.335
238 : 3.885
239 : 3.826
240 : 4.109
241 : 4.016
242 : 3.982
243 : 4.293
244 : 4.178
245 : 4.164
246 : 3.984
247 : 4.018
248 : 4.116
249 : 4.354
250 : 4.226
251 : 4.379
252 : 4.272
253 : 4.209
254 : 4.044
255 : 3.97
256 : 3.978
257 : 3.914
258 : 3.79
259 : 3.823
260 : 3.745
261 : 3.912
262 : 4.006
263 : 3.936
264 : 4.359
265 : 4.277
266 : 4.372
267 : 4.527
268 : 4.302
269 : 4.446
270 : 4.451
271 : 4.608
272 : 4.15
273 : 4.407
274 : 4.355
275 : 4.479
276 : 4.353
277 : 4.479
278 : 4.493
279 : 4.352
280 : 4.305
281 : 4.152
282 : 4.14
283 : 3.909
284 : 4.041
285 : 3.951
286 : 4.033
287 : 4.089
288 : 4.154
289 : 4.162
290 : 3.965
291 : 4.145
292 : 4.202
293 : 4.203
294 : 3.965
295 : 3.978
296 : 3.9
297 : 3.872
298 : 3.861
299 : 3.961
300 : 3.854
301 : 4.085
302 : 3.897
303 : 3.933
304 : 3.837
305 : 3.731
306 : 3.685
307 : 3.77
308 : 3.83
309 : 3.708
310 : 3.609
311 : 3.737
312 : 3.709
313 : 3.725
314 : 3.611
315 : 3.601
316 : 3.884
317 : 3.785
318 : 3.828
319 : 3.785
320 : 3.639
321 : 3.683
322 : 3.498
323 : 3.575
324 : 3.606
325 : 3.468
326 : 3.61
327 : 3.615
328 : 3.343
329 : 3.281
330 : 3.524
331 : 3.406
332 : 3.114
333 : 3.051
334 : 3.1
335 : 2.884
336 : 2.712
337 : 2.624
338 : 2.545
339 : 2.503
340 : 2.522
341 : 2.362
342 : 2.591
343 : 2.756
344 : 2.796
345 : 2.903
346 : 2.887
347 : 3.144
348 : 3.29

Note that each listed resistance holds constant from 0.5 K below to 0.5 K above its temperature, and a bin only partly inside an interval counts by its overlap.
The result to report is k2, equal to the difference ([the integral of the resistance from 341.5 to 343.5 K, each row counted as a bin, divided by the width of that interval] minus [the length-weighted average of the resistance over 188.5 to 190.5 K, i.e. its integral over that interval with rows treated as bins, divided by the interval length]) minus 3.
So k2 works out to -4.4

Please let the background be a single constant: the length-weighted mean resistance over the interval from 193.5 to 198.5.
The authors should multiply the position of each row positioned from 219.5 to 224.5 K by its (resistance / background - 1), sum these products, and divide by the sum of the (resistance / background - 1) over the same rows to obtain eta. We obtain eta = 223.0 K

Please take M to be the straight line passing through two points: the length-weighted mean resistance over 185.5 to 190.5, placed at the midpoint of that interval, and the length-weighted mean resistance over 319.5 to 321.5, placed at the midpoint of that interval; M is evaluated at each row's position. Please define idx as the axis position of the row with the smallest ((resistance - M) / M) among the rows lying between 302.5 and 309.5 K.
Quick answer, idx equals 306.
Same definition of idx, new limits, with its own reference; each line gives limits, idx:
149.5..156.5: 156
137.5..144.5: 143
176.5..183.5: 177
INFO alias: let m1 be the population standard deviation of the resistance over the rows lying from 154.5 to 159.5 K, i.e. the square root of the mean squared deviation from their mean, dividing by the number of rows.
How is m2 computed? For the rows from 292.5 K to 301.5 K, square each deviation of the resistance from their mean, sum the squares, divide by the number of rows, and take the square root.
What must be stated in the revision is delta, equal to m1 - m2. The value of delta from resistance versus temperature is 0.05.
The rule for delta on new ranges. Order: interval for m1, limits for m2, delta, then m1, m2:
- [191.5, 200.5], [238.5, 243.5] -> -0.05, 0.104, 0.15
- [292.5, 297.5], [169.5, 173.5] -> 0.01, 0.117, 0.11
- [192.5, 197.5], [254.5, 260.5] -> 0.00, 0.094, 0.09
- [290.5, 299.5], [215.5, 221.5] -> 0.08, 0.130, 0.05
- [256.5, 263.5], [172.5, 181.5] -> -0.14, 0.085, 0.23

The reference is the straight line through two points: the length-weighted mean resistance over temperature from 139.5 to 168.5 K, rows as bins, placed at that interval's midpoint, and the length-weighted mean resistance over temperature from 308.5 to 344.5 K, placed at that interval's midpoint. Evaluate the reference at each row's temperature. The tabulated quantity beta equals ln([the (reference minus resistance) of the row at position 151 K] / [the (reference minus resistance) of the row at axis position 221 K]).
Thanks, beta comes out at -2.76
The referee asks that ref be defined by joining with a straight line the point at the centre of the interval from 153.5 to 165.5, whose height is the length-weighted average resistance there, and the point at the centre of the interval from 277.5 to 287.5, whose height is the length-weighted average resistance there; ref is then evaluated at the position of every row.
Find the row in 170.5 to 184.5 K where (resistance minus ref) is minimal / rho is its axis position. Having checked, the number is 171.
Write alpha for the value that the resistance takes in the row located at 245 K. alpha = 4.164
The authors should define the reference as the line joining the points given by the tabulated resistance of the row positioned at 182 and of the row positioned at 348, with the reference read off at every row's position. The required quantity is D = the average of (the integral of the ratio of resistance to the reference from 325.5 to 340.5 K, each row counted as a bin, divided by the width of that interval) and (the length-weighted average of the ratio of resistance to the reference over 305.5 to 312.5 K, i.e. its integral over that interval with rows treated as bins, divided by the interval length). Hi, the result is 1.01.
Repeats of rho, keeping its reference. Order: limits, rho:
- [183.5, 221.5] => 214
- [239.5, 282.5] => 260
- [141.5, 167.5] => 161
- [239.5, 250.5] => 246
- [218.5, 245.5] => 239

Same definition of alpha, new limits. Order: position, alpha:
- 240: 4.109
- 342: 2.591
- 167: 2.424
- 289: 4.162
